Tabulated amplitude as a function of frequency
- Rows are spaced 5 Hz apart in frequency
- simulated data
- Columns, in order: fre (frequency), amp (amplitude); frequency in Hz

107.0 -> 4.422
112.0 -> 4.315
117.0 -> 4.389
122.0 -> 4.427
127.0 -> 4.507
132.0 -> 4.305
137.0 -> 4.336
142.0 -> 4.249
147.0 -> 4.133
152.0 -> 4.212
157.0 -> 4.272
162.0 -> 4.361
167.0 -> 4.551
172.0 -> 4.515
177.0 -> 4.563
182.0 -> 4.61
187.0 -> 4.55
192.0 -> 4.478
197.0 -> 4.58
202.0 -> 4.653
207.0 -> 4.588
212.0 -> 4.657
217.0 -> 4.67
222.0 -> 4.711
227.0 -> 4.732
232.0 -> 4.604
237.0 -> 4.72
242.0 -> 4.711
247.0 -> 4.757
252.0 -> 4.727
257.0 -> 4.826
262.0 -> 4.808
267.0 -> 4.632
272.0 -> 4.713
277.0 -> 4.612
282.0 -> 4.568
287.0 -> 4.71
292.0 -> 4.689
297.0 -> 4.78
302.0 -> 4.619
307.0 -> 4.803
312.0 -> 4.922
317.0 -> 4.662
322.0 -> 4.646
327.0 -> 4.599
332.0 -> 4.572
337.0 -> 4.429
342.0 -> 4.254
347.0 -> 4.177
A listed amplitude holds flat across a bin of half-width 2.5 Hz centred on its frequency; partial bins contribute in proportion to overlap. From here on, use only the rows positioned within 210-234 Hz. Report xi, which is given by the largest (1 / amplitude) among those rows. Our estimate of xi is 0.2172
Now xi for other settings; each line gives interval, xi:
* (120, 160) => 0.2420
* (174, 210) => 0.2233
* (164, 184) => 0.2215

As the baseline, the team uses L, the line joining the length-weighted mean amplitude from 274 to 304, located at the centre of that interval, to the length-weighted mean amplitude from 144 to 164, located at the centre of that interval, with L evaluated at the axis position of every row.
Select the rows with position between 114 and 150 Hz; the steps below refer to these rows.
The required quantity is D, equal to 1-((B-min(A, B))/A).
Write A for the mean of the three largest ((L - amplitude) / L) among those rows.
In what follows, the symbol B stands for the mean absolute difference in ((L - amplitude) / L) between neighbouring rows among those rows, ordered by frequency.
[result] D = 5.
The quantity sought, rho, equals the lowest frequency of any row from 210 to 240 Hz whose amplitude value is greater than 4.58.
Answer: 212.0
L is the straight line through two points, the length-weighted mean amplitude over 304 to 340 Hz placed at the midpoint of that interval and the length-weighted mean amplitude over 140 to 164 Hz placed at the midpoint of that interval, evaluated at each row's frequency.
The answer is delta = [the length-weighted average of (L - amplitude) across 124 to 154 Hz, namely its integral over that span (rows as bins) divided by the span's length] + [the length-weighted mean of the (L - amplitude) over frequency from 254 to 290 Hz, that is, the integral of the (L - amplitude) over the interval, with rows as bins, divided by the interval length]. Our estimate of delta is -0.24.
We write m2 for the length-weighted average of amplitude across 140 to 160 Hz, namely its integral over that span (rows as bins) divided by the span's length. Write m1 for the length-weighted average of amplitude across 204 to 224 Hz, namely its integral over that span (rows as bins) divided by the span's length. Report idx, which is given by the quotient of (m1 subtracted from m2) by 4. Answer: -0.11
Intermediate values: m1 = 4.66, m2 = 4.22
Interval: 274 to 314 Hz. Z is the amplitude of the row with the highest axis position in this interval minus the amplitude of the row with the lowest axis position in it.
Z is 0.31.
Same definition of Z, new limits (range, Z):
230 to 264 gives 0.20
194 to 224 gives 0.13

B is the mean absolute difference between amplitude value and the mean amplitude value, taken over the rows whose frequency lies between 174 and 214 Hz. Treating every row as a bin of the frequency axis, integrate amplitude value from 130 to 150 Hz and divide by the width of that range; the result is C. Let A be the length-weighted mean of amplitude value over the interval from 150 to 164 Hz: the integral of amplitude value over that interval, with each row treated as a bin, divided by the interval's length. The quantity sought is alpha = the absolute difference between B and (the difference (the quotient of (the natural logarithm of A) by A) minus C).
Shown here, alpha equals 3.96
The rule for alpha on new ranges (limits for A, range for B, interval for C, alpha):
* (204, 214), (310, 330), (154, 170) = 4.17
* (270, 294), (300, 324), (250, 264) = 4.56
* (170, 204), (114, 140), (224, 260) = 4.45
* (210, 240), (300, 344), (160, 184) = 4.32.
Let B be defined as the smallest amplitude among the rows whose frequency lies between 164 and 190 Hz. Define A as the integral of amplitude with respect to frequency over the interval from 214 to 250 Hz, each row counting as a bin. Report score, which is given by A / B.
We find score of 37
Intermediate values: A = 169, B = 4.515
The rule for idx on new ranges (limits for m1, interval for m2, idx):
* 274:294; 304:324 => 0.03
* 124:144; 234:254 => 0.09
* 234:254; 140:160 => -0.13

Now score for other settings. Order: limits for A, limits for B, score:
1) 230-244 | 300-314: 14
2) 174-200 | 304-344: 28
